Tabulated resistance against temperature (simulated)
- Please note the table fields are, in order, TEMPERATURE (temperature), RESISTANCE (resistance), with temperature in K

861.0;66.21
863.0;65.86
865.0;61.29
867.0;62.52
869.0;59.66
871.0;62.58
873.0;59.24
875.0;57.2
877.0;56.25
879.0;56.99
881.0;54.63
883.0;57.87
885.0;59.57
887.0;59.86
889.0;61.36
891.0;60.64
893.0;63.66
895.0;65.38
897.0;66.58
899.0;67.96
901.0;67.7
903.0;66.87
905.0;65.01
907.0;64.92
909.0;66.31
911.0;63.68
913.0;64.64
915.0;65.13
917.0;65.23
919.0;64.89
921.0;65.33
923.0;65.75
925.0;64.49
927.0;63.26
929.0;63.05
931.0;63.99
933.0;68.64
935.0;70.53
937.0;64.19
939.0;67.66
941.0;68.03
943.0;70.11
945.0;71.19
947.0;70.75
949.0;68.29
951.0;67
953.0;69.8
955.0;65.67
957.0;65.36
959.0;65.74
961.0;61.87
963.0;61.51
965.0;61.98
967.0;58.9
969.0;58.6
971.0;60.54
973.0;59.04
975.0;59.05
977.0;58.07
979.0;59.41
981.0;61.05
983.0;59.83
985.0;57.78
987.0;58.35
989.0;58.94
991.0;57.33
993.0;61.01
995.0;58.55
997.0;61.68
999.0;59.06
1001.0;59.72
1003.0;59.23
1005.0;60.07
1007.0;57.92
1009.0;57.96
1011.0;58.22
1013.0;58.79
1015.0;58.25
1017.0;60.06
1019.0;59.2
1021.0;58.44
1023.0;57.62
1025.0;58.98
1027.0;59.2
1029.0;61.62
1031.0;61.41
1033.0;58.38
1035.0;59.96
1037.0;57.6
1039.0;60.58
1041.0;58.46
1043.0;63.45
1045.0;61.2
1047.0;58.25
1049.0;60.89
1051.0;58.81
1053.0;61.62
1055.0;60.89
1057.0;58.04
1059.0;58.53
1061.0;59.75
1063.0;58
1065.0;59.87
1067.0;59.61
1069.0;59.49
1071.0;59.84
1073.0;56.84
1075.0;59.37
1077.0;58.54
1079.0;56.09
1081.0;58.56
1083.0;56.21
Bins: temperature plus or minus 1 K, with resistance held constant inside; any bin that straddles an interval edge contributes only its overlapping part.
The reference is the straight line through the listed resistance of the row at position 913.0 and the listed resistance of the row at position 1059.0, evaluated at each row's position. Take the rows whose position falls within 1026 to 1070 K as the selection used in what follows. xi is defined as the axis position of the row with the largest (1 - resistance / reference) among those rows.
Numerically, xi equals 1037.0 K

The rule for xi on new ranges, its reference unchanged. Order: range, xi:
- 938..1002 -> 991.0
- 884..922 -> 885.0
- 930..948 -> 931.0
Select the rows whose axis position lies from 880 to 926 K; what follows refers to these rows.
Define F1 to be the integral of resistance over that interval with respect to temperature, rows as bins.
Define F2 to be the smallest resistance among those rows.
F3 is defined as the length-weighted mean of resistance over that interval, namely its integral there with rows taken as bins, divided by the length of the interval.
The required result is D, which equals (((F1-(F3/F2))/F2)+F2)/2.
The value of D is 54.17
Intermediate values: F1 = 2935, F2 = 54.63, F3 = 63.8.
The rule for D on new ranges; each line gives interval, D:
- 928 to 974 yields 54.93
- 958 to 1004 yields 52.68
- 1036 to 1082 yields 52.36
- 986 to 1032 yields 52.41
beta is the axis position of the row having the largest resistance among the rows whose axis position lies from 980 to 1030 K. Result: 997.0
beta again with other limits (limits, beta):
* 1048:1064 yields 1053.0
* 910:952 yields 945.0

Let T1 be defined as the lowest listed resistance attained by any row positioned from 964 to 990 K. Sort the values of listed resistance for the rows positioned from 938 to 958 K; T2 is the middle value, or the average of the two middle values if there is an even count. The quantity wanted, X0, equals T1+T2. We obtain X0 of 126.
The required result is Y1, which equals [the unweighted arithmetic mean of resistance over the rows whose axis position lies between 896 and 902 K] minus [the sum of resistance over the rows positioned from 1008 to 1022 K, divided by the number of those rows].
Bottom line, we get 9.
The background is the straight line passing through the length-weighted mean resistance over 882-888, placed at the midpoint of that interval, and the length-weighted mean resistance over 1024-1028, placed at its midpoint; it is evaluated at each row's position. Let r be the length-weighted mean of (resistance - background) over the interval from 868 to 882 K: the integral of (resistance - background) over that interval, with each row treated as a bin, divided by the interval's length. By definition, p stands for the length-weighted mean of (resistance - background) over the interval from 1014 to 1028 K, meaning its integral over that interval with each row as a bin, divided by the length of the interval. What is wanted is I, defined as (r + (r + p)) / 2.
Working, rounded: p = -0.3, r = -1.0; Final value -1.2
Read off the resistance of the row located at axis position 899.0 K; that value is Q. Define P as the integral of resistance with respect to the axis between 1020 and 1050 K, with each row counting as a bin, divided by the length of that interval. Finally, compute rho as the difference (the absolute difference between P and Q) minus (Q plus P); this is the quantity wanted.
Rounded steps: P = 59.7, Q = 67.96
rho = -119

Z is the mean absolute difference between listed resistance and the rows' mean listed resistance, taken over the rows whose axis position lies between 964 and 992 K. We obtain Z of 1.0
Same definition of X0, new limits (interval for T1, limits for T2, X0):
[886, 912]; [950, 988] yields 120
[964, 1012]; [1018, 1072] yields 117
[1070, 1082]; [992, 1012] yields 115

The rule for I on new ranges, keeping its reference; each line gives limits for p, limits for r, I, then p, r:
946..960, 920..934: 10.0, 8.4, 5.8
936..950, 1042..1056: 6.4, 9.5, 1.6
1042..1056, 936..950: 10.3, 1.6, 9.5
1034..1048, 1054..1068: 0.6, 0.8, 0.2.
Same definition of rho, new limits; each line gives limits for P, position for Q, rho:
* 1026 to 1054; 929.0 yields -120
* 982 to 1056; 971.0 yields -119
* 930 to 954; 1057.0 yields -116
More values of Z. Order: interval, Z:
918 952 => 2.4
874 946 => 3.1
